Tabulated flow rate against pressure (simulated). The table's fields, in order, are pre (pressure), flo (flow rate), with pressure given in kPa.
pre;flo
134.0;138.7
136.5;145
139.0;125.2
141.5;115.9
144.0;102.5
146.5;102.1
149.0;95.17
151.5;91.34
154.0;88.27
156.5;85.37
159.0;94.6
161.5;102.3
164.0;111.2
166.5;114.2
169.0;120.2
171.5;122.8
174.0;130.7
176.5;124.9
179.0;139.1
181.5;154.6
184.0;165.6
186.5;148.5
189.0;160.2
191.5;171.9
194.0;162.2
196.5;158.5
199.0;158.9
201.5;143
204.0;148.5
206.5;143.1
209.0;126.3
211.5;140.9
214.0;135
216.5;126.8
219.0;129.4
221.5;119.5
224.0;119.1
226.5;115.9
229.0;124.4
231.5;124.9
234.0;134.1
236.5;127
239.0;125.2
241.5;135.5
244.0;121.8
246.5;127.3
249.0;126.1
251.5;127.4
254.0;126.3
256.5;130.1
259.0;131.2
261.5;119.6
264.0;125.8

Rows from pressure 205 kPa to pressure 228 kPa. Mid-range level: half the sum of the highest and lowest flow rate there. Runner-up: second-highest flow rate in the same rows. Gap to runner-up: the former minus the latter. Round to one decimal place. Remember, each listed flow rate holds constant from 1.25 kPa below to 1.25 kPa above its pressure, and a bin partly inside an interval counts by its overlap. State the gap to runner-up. -11.4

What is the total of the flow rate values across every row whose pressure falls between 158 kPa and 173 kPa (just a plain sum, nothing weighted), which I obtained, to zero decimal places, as 665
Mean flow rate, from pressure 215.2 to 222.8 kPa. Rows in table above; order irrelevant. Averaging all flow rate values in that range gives 125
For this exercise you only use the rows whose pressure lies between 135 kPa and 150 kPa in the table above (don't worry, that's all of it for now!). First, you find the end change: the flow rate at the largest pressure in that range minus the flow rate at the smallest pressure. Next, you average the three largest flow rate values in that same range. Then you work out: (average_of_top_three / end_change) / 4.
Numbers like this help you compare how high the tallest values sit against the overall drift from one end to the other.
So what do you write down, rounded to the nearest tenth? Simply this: -0.6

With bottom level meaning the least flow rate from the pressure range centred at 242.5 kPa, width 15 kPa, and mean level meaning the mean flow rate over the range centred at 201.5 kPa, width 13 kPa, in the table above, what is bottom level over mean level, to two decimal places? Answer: 0.81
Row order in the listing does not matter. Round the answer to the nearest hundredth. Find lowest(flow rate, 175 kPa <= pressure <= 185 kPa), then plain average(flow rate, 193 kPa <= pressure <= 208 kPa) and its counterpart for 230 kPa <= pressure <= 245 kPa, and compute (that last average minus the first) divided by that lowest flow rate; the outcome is -0.19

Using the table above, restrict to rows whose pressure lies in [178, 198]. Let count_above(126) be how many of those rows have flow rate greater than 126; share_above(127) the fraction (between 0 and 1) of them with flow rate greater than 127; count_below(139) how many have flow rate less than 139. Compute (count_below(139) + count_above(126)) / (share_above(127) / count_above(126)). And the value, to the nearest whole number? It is 64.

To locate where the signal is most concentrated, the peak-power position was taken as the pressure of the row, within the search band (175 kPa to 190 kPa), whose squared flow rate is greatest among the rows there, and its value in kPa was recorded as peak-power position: 184.0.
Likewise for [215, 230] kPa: 219.0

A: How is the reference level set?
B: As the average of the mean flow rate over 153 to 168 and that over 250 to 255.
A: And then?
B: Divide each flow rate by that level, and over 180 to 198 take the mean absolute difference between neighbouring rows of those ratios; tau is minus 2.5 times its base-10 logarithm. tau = 2.55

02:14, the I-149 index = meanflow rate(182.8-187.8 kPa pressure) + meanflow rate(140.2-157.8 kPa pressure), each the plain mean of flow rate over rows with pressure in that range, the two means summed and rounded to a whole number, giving 254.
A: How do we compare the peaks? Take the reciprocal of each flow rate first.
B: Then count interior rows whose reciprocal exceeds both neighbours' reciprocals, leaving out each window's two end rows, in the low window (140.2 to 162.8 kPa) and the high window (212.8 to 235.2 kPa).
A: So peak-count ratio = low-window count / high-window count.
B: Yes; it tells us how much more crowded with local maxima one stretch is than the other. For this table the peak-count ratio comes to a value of 0.50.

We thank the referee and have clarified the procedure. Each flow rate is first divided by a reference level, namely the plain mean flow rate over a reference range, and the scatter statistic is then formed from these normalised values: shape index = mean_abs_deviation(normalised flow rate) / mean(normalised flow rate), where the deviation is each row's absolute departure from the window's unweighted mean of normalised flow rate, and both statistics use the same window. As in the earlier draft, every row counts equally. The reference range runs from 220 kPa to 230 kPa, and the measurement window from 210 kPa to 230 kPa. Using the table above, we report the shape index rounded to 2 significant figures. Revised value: 0.053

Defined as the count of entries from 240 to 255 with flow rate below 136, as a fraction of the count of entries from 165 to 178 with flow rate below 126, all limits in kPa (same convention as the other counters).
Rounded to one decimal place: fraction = 1.5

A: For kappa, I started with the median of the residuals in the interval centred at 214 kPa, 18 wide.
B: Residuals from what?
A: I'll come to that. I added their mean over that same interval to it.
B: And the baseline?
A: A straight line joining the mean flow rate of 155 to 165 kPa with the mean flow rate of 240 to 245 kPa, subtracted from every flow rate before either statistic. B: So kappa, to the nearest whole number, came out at 24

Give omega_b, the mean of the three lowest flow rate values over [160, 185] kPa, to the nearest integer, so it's 109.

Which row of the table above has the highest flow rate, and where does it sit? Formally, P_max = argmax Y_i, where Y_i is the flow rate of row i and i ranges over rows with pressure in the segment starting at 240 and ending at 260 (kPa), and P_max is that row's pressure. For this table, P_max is 241.5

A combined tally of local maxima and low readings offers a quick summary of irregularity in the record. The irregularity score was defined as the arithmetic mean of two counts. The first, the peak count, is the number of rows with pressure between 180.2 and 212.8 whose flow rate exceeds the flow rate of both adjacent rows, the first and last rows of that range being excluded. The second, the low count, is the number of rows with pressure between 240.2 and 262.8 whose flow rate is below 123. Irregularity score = 3.0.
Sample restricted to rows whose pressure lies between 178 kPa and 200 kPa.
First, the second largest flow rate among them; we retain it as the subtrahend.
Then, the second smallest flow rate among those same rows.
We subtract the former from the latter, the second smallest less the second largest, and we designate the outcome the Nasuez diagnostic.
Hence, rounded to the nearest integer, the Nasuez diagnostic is -17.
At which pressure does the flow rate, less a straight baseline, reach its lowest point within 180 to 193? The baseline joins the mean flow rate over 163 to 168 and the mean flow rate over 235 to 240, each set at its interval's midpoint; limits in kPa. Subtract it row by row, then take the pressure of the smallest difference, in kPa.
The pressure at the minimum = 186.5 kPa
